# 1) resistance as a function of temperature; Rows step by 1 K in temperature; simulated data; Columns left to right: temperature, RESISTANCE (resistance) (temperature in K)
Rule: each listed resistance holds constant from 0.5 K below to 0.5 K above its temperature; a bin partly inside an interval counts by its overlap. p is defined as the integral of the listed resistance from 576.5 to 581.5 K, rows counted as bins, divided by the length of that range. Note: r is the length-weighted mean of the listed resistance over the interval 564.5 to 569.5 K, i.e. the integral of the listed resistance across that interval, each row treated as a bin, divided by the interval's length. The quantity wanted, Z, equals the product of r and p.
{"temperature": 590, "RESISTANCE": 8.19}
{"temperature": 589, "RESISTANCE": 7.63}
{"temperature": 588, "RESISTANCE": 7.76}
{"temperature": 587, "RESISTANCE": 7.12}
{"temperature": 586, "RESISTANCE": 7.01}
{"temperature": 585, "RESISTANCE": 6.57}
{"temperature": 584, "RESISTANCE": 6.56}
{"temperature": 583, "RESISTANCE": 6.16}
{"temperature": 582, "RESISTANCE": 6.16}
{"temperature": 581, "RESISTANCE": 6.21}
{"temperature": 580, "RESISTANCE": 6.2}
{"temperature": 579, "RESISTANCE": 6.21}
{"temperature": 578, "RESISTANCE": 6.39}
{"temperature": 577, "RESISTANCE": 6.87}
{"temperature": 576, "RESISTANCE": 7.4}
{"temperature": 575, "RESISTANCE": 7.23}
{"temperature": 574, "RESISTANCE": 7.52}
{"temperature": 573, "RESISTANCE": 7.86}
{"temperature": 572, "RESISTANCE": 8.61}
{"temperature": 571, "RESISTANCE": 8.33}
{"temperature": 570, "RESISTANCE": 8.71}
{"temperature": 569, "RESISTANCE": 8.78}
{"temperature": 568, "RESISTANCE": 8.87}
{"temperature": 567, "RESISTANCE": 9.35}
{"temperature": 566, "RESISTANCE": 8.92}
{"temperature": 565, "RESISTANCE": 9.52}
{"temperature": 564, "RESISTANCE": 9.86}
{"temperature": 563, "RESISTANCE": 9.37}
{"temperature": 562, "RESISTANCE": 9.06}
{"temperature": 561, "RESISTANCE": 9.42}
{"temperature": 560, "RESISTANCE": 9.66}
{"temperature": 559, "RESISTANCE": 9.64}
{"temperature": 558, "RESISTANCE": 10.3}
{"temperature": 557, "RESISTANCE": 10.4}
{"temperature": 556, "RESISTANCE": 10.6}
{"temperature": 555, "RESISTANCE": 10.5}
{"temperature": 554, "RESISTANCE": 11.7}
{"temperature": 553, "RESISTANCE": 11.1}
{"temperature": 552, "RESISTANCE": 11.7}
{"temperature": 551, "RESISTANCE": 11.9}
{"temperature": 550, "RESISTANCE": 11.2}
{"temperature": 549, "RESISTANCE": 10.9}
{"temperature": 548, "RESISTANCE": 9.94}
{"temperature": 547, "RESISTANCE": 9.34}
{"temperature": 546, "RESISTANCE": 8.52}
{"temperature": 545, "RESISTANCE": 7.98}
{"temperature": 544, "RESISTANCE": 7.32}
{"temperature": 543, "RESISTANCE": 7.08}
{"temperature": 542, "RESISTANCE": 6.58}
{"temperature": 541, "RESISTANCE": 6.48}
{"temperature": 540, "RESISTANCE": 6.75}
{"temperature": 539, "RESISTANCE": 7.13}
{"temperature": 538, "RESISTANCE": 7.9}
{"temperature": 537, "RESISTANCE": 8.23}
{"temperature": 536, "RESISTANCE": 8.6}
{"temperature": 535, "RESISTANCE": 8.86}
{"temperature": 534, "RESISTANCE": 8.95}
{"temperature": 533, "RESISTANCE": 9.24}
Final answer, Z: 58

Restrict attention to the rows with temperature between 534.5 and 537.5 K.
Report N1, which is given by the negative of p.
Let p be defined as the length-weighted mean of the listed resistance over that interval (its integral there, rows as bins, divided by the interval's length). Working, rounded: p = 8.6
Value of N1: -8.6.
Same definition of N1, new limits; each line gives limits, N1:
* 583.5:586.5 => -6.7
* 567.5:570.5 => -8.8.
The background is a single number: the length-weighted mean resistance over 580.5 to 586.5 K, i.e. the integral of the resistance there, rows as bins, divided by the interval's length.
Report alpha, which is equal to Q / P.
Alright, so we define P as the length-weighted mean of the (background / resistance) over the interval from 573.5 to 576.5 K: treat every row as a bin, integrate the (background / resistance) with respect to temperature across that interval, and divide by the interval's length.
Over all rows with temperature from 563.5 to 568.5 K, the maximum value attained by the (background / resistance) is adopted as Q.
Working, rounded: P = 0.87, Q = 0.73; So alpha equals 0.8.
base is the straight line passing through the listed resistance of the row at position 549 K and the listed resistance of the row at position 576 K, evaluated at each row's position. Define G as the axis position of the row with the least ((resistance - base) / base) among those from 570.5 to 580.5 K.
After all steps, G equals 579 K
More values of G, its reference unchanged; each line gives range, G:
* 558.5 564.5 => 562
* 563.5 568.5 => 566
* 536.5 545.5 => 541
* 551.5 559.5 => 559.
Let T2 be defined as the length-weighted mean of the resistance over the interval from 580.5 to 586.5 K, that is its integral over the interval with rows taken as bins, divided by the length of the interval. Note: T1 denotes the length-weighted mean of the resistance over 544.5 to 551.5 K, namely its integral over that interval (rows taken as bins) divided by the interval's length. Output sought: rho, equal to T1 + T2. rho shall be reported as 16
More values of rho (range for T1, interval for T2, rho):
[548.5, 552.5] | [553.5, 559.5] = 22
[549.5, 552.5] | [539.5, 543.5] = 18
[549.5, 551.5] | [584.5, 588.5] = 19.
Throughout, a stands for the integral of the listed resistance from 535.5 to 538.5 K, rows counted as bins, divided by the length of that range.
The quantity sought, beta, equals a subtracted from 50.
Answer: 41.8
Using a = 8.2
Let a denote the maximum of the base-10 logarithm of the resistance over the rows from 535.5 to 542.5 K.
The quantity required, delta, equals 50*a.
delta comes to 46.7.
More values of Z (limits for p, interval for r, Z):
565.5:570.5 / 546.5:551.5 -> 95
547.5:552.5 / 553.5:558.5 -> 119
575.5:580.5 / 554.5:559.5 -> 68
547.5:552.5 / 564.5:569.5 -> 101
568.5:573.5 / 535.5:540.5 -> 65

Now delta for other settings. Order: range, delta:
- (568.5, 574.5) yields 47.2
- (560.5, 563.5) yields 48.7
